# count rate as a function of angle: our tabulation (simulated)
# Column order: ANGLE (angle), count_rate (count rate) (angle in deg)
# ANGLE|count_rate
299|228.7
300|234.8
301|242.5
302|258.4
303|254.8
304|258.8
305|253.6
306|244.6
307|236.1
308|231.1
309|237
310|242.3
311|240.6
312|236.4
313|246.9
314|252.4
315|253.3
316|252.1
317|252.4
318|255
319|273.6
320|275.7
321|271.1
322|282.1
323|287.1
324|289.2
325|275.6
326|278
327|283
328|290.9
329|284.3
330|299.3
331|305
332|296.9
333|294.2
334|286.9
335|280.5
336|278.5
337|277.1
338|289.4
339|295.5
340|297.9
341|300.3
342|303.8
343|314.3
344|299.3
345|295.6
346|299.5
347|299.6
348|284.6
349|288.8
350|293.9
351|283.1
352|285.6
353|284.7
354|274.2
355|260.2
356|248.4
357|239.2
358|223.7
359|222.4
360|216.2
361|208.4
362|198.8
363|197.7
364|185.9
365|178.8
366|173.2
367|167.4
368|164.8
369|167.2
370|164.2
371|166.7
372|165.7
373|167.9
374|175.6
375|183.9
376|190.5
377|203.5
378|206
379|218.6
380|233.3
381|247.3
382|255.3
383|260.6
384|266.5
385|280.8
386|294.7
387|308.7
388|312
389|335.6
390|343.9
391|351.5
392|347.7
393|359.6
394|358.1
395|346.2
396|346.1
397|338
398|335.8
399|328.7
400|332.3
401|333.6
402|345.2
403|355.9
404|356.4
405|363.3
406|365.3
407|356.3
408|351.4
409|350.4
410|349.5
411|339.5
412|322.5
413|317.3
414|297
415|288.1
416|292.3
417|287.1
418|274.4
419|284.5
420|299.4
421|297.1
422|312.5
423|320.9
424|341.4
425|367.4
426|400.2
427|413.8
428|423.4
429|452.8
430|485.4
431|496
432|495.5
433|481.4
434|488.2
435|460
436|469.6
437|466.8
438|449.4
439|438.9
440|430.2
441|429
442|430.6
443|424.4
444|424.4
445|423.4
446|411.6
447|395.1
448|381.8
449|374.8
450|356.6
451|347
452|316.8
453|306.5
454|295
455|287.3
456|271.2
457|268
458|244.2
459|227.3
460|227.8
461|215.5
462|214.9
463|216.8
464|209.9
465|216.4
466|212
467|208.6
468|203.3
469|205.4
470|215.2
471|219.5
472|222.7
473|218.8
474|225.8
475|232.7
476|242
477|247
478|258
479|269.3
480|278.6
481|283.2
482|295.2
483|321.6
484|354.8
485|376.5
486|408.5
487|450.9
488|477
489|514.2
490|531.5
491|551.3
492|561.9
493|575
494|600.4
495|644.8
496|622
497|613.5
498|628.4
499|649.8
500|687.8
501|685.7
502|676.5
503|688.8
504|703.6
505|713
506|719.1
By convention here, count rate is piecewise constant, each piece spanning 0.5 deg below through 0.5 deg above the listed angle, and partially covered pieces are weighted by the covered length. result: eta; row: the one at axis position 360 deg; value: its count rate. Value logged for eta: 216.2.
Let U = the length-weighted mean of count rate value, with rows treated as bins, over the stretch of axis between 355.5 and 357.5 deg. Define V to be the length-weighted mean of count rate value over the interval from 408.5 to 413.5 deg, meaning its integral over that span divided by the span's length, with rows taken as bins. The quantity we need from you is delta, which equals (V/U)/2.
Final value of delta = 0.69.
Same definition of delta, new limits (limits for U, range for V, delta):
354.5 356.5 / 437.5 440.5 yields 0.86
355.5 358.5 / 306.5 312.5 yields 0.50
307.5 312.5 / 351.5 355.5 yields 0.58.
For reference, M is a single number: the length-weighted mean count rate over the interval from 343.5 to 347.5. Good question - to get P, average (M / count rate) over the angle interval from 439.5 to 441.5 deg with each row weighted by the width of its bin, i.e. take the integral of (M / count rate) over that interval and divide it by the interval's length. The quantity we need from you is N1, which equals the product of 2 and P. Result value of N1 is 1.4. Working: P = 0.7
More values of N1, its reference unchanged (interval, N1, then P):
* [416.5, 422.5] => 2.0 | 1.0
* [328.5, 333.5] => 2.0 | 1.0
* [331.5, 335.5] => 2.1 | 1.0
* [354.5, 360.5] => 2.6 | 1.3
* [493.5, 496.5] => 1.0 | 0.5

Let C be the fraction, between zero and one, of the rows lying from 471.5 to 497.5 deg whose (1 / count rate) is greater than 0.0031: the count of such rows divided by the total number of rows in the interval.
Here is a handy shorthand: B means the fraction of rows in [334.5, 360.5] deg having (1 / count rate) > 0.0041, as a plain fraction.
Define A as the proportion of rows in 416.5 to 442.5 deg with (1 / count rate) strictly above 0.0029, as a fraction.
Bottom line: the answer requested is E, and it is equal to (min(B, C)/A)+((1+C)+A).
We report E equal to 2.27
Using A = 0.3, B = 0.15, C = 0.5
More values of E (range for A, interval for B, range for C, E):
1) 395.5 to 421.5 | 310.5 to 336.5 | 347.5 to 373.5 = 2.74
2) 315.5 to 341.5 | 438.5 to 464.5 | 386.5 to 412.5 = 2.23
